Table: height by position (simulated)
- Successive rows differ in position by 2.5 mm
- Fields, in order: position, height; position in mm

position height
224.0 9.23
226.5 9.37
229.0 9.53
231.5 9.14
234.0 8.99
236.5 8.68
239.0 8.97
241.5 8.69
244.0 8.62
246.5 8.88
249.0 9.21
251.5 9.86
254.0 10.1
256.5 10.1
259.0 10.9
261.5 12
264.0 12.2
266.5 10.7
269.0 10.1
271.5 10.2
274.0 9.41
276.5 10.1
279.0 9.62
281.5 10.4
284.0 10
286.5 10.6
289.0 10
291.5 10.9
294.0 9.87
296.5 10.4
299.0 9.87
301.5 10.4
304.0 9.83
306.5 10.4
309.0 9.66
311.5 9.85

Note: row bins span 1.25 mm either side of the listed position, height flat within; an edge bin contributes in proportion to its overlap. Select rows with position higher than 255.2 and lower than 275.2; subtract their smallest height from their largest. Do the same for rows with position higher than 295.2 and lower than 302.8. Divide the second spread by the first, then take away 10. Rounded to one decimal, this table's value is -9.8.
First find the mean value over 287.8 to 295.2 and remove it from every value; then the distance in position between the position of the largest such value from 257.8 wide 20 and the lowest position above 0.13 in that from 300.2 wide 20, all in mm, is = 27.5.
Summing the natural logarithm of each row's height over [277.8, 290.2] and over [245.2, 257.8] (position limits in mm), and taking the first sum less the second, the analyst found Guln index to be 0.3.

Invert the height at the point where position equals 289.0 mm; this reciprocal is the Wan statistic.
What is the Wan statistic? 0.100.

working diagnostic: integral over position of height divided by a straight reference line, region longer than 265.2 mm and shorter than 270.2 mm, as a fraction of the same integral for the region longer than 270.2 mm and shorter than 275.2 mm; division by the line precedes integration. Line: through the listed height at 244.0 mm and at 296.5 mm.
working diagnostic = 1.1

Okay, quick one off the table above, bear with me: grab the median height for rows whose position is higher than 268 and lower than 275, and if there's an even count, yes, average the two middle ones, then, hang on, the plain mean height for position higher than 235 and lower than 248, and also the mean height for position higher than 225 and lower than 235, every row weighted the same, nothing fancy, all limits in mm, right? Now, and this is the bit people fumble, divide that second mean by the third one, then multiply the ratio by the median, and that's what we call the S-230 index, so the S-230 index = 9.6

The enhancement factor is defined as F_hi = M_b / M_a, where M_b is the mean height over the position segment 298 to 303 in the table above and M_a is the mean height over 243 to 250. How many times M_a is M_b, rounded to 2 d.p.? 1.14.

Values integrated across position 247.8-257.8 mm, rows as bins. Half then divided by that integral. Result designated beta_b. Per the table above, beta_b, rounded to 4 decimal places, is 0.0051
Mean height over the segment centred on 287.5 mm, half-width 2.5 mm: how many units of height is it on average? 10.30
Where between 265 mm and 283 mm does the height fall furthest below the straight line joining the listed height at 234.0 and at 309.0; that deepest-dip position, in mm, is 274.0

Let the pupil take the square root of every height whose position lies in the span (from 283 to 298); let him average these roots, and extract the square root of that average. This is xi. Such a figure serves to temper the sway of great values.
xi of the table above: 1.79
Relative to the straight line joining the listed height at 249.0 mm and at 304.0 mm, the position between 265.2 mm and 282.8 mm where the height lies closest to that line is 279.0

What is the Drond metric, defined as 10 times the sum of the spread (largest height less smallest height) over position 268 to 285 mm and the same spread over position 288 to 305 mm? 21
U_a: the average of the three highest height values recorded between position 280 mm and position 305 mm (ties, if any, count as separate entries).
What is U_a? 10.6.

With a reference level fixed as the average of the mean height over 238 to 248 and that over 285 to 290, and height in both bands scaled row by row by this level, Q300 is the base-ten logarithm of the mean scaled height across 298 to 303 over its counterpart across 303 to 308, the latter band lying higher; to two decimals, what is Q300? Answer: 0.00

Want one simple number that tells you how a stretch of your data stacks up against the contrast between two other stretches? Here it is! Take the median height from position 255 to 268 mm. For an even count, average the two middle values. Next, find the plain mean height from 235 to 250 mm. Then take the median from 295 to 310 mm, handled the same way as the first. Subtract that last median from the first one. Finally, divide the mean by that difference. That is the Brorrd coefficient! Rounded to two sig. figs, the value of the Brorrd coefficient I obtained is 12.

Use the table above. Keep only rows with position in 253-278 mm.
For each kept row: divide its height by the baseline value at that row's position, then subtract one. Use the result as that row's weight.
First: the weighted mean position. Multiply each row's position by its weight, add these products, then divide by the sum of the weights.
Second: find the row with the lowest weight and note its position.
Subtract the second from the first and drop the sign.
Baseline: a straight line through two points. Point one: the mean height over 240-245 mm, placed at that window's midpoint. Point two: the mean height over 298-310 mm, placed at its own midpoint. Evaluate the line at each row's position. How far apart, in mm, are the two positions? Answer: 11.0 mm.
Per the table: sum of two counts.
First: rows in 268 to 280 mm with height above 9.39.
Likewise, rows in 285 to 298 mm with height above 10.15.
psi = 8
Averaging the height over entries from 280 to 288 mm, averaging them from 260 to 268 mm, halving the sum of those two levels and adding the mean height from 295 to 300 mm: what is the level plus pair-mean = 21.1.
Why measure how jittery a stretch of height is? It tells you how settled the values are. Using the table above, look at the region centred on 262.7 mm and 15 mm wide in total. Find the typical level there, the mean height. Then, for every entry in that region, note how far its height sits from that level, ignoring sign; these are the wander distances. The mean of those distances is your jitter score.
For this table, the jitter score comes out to 0.73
